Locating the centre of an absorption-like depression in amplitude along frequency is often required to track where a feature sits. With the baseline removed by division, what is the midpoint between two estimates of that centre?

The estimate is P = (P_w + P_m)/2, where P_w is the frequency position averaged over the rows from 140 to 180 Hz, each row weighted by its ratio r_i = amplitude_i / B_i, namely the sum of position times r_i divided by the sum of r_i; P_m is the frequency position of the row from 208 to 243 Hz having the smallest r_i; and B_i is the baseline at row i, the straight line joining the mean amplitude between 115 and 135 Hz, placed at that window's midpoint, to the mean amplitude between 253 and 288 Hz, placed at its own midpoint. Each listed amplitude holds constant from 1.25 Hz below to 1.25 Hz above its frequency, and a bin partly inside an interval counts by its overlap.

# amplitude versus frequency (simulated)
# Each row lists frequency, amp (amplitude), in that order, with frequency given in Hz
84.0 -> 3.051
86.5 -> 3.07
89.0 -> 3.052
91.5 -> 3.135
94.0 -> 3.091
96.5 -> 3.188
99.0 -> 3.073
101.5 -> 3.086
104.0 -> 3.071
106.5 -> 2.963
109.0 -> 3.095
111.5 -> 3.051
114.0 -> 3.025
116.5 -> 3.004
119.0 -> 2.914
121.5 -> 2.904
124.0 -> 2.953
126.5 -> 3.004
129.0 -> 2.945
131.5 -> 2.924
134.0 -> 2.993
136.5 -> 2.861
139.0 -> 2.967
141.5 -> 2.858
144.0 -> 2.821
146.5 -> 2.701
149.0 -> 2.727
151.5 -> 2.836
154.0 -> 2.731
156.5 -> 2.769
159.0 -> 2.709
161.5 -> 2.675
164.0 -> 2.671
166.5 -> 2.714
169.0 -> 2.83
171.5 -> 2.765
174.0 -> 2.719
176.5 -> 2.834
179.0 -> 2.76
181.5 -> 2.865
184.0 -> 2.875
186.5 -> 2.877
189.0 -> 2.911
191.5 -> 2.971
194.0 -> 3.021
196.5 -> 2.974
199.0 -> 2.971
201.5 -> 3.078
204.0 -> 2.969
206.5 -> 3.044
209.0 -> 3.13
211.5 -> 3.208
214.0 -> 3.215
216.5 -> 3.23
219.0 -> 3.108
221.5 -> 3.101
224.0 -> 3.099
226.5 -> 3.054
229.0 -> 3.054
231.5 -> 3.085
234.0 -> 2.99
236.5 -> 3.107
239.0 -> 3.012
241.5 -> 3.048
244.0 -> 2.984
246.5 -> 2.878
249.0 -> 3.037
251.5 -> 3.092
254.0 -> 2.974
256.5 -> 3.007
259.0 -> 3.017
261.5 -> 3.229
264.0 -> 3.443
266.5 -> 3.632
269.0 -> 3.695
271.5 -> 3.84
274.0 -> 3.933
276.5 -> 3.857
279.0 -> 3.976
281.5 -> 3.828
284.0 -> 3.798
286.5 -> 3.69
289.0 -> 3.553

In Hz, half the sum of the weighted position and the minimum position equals 197.0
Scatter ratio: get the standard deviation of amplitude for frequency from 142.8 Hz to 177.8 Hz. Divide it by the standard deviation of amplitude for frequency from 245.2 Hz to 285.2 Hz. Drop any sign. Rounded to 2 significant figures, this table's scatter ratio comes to 0.15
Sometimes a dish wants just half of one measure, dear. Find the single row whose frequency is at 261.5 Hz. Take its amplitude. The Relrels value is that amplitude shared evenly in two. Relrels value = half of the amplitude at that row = 1.61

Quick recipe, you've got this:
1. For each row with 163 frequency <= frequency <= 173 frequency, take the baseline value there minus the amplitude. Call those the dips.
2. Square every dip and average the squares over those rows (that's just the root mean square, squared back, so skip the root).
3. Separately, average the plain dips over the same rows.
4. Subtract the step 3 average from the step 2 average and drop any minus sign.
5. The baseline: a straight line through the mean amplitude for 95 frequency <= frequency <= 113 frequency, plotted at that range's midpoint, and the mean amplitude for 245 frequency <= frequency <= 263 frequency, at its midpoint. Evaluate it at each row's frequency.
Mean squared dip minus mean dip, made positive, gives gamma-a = 0.21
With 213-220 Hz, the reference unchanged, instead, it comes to 0.16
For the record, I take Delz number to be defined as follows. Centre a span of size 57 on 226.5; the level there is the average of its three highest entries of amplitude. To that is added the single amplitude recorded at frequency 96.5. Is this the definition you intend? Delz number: 6.41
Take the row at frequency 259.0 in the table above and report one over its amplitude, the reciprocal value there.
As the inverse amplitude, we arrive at 0.331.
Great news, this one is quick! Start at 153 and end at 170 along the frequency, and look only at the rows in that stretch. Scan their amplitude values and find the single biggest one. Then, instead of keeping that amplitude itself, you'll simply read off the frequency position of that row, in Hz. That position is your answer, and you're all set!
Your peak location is 169.0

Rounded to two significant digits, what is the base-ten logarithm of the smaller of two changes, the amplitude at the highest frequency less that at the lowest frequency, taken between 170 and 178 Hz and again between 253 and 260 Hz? -1.4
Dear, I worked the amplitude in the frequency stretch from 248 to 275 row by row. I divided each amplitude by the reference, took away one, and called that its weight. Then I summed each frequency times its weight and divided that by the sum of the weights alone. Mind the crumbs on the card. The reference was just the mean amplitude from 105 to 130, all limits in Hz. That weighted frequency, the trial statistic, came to 268.5 Hz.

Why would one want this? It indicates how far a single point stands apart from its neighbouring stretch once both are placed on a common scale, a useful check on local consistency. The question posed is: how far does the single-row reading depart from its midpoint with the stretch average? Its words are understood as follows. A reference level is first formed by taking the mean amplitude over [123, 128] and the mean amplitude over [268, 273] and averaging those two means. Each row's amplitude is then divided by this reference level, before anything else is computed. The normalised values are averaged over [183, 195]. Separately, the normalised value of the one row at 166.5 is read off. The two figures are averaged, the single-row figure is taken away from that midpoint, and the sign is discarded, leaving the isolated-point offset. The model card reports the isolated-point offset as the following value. 0.032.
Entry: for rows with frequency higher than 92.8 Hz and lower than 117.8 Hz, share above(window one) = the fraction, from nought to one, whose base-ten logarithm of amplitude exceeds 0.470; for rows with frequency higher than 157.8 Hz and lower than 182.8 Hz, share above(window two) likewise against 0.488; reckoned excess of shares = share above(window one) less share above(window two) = 1.0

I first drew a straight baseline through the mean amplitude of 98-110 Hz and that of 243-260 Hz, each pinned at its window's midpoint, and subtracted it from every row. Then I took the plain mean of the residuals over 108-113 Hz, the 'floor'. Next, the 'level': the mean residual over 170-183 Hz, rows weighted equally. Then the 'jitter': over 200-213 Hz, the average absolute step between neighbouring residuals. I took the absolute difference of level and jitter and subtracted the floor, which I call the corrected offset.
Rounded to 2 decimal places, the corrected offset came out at 0.31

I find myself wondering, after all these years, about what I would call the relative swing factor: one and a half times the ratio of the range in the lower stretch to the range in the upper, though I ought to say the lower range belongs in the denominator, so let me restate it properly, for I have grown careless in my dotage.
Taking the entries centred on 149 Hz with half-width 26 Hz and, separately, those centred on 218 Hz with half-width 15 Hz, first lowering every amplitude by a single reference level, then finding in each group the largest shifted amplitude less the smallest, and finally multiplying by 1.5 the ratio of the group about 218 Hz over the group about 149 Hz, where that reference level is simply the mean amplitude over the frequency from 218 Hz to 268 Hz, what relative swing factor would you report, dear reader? 1.2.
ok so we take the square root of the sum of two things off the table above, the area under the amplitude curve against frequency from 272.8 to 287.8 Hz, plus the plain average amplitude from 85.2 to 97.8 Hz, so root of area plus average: 7.8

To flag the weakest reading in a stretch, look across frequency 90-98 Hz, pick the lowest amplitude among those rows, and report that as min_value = 3.091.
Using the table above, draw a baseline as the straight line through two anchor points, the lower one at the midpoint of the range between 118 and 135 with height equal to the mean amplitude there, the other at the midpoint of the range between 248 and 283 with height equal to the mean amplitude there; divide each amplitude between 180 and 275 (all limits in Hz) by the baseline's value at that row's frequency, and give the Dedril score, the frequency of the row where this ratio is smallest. 246.5 Hz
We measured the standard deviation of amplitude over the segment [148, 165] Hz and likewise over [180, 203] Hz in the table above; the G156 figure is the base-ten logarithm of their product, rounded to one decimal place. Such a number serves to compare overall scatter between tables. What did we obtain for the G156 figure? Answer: -2.4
